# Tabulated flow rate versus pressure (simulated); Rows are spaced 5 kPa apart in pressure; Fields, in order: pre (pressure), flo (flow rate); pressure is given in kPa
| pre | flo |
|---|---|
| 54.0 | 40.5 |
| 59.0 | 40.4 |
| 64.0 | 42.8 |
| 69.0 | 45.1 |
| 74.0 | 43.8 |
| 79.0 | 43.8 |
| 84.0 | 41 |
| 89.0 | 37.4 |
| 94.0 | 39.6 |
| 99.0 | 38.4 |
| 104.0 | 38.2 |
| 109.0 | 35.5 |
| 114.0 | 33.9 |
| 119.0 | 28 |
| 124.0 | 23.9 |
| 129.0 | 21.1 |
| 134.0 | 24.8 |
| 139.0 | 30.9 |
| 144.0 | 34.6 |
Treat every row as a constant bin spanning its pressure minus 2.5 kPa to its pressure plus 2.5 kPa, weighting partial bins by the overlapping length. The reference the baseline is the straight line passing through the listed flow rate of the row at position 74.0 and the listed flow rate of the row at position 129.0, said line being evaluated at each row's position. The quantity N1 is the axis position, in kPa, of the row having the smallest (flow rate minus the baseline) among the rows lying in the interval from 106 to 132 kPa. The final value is 129.0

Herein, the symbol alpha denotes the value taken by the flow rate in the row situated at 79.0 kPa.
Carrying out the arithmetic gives 43.8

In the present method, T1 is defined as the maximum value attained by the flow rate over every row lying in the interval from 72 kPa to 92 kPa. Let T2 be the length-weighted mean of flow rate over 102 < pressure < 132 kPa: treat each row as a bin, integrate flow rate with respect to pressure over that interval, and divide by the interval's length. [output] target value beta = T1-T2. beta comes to 14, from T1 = 43.8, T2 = 29.9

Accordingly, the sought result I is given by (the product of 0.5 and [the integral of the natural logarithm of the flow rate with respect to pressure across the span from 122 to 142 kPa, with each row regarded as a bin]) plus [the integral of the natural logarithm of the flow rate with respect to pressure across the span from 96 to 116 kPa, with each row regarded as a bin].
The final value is 104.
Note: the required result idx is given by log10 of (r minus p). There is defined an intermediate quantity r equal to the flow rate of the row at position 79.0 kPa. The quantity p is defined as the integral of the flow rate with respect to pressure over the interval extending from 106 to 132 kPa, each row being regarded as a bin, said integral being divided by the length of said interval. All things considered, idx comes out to 1.2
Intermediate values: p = 29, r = 43.8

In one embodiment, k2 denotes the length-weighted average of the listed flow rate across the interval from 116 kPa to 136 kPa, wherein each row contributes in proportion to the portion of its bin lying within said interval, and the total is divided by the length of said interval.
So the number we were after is 25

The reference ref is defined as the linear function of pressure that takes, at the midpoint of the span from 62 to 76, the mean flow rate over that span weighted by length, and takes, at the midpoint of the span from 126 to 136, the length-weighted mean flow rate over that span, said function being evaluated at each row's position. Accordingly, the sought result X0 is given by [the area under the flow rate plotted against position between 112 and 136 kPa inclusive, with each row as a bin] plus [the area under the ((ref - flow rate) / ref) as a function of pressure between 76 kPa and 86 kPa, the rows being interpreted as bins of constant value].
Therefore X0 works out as 628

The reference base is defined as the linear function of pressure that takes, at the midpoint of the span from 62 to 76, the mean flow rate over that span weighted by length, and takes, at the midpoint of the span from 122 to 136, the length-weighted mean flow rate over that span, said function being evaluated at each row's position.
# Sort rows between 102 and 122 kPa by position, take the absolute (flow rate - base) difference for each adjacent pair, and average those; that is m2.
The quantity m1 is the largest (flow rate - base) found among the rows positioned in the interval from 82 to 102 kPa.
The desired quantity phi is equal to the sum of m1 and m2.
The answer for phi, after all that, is 6.6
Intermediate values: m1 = 5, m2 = 1.76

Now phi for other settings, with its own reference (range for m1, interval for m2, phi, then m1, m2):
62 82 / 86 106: 5.3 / 3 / 2.00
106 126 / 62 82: 7.6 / 6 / 2.06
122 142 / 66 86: 12.2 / 11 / 1.08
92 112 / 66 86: 7.4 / 6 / 1.08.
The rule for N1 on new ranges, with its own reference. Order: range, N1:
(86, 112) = 89.0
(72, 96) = 89.0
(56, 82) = 59.0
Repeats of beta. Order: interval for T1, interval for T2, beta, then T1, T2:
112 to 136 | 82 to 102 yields -5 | 33.9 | 39.0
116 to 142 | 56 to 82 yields -12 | 30.9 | 43.1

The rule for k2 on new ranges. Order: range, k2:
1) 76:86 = 43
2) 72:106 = 40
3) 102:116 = 36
